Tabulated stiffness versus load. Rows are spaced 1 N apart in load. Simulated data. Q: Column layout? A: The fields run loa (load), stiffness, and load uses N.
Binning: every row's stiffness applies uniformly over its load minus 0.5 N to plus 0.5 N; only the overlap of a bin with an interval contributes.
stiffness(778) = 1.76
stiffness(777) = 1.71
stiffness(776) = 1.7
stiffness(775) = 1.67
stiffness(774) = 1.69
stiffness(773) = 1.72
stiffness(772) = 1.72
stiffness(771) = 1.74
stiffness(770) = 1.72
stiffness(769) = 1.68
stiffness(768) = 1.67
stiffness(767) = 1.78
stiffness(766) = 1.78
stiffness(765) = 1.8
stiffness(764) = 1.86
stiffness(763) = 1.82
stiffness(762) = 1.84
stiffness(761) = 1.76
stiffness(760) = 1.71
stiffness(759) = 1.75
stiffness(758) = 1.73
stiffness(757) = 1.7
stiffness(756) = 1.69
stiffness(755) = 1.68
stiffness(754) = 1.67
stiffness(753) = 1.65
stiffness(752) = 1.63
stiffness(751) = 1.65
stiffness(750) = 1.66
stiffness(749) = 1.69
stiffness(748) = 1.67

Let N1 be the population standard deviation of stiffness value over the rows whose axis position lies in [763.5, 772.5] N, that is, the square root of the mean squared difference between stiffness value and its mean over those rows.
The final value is 0.057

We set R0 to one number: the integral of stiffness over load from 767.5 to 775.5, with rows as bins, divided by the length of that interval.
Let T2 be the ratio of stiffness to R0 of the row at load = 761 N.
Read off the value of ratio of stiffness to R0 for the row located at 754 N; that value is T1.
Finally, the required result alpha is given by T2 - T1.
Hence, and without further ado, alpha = 0.05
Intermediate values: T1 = 0.98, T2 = 1.03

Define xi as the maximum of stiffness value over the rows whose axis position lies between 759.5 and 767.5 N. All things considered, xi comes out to 1.86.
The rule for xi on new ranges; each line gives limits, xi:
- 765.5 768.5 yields 1.78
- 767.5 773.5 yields 1.74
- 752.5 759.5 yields 1.75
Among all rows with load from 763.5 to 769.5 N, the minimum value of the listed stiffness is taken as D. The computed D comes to 1.67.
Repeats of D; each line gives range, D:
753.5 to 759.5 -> 1.67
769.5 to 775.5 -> 1.67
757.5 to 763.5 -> 1.71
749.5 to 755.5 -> 1.63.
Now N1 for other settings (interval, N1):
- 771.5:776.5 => 0.019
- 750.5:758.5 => 0.030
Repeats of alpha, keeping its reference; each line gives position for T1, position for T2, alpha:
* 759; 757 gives -0.03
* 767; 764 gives 0.05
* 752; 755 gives 0.03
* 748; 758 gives 0.04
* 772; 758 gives 0.01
